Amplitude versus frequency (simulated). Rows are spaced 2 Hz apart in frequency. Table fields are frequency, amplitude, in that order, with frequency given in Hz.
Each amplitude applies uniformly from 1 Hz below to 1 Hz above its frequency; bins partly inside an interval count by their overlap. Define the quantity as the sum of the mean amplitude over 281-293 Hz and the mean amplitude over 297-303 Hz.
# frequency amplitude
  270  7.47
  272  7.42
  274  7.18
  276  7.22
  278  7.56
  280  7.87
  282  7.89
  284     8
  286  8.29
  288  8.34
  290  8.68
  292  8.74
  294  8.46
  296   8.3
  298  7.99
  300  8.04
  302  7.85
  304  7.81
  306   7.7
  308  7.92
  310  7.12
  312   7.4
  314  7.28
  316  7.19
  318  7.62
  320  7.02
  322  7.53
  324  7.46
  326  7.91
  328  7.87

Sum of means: 16.3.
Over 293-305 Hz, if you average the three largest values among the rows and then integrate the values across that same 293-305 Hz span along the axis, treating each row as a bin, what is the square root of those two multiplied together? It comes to 28.3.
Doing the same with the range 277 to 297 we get 37.6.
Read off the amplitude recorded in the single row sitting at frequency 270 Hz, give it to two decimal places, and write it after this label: 7.47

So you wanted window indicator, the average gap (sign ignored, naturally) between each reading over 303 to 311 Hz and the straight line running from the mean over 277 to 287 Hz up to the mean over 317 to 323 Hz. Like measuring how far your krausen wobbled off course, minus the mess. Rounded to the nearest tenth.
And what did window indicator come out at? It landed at 0.3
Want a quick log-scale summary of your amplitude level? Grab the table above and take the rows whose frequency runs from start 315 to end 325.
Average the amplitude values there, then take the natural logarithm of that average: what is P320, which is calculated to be 2.00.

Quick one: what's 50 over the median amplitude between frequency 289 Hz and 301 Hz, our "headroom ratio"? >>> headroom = 6.0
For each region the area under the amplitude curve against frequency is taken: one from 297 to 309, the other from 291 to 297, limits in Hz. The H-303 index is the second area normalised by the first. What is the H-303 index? 0.5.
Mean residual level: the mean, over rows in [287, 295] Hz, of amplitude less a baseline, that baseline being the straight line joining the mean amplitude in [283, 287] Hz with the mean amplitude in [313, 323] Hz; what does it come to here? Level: 0.56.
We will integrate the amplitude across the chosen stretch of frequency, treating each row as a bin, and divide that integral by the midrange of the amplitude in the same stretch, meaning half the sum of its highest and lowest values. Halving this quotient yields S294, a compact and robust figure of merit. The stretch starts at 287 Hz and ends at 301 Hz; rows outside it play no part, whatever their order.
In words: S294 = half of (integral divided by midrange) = 7.0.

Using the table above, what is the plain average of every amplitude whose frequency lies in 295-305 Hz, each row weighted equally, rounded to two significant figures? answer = 8.0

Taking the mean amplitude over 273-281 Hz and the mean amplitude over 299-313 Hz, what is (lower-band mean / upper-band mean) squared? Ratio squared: 0.94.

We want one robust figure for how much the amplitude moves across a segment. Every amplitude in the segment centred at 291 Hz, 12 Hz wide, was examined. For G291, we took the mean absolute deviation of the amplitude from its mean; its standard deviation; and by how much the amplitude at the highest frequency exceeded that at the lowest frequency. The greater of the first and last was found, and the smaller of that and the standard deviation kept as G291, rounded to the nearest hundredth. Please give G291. 0.16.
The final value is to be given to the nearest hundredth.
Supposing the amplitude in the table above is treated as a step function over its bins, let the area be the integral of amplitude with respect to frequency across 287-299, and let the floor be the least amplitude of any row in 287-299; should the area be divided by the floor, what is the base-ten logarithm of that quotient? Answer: 1.10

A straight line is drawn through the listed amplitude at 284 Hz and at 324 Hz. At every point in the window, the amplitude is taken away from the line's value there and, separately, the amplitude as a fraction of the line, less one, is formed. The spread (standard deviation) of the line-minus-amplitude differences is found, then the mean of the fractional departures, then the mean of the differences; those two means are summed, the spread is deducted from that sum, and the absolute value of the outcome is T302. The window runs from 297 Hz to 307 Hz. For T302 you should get 0.2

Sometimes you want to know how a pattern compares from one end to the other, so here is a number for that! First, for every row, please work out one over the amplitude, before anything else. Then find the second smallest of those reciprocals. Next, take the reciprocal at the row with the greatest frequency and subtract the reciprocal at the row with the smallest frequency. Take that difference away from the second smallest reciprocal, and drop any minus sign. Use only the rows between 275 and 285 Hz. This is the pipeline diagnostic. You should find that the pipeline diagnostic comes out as 0.140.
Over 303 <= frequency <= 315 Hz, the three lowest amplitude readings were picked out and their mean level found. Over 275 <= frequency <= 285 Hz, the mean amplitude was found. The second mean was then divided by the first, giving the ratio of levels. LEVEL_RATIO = 1.06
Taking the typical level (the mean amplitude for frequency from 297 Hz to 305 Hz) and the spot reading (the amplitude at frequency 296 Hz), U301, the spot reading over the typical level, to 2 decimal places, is 1.05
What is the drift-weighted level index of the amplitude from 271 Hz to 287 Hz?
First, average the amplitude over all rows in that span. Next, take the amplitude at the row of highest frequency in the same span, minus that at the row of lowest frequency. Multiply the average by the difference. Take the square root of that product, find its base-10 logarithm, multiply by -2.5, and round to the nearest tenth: -1.0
